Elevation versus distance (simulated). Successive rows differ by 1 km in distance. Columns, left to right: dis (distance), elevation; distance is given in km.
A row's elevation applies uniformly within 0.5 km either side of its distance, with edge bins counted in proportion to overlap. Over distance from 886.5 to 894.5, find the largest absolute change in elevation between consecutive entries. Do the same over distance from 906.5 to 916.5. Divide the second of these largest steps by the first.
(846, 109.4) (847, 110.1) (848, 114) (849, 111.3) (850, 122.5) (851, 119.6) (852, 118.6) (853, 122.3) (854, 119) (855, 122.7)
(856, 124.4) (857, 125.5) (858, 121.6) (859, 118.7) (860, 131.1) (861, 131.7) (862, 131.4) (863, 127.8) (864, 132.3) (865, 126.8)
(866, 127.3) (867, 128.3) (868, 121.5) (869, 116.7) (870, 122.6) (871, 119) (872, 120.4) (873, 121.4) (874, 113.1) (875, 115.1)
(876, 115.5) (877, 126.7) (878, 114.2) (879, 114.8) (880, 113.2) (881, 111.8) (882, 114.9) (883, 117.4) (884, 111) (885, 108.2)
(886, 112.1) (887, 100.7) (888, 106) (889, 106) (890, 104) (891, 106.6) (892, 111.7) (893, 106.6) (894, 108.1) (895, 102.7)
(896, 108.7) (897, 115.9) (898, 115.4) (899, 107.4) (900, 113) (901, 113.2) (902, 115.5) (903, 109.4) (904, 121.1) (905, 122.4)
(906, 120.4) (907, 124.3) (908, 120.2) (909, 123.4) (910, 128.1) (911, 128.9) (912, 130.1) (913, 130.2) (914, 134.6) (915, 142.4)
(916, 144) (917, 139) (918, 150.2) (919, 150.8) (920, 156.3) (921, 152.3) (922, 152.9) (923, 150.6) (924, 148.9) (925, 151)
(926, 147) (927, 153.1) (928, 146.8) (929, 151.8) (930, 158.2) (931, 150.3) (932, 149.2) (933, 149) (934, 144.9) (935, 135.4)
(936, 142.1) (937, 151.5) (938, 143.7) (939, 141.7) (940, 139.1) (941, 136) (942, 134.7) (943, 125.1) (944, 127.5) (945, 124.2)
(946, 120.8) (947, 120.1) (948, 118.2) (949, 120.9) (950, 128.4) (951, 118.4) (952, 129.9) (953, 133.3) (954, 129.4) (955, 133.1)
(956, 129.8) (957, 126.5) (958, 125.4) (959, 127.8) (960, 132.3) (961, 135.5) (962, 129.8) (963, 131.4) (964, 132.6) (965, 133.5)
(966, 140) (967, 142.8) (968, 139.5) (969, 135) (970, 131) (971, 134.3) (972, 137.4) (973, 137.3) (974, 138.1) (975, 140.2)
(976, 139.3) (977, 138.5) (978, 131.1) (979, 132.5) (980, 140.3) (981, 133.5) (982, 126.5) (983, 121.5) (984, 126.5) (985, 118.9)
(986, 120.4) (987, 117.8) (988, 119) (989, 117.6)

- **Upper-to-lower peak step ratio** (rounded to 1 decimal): 1.5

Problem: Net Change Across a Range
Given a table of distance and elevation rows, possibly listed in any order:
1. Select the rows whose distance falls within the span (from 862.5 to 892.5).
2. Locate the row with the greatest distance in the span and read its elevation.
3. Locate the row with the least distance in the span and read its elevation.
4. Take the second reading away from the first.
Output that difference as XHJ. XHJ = -16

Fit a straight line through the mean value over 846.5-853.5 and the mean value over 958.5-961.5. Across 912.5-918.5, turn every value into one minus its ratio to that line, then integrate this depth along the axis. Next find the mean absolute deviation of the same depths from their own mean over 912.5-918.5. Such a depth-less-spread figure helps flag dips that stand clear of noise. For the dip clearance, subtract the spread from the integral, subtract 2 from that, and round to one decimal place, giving -2.7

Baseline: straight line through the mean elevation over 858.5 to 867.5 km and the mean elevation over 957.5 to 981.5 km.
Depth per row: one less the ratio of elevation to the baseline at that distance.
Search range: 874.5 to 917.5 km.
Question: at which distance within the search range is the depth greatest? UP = 887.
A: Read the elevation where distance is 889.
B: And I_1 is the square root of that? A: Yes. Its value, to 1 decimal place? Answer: 10.3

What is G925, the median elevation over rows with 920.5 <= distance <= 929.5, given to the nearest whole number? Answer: 151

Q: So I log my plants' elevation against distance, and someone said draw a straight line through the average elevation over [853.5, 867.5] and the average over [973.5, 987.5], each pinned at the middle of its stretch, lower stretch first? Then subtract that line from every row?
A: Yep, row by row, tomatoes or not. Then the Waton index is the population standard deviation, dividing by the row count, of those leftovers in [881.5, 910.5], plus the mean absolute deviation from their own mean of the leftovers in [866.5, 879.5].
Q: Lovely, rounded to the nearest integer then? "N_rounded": 11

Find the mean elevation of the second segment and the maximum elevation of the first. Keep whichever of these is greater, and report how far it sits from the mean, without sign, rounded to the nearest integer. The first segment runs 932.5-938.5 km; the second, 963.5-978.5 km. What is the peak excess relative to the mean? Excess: 15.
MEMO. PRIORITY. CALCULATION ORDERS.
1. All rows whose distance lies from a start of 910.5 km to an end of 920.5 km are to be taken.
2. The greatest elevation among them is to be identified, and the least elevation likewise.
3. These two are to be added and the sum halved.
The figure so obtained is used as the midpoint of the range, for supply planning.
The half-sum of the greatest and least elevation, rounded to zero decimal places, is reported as 143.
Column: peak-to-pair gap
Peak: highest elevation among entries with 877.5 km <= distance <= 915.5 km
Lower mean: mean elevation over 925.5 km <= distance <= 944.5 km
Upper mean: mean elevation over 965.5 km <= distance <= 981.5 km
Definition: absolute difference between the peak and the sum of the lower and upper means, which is 138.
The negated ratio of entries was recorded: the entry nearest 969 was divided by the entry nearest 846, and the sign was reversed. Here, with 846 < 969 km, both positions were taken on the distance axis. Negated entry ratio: -1.23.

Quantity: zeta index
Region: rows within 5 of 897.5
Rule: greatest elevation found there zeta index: 115.9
